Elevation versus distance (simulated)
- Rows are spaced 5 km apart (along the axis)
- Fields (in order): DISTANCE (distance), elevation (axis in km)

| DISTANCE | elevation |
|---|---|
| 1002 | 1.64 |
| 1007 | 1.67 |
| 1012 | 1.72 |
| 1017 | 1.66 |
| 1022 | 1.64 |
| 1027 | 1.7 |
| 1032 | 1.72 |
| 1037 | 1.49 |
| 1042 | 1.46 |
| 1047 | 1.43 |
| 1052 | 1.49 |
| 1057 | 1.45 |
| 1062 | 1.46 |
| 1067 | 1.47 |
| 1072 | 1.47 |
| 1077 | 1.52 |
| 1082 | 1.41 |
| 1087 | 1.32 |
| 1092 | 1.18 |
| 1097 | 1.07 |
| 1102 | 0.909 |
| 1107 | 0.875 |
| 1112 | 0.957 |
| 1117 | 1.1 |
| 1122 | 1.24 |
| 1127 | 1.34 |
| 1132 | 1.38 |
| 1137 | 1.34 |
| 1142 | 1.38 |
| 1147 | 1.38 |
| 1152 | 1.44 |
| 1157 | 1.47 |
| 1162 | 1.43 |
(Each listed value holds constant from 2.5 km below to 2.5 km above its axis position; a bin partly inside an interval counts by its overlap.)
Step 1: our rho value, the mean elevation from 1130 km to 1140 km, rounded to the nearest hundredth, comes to 1.36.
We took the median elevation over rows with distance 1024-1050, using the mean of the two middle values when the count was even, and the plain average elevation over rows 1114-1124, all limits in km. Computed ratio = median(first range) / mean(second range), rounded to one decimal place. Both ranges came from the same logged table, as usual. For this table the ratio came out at 1.3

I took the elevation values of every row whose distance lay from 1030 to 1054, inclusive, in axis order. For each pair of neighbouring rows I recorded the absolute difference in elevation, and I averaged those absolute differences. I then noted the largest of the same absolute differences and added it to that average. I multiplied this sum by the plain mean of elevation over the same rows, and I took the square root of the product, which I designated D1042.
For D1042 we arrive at 0.7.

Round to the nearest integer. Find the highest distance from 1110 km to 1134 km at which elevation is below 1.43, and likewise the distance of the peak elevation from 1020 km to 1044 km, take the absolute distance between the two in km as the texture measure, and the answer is 100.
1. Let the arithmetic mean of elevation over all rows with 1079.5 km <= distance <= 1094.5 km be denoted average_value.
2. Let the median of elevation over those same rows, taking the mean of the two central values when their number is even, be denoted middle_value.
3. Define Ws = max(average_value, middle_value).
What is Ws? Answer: 1.32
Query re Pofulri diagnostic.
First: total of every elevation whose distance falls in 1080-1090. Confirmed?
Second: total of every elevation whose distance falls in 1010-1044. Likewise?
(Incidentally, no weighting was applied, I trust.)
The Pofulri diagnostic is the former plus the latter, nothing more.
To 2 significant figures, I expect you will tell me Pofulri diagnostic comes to 14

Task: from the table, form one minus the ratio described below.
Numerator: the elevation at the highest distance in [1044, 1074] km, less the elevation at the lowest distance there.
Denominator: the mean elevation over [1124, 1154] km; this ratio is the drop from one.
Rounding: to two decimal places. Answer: 0.97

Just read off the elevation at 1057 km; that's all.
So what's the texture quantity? 1.45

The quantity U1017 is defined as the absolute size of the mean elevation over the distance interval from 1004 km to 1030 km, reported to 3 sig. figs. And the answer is 1.68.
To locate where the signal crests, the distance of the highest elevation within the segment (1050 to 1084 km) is 1077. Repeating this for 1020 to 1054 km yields 1032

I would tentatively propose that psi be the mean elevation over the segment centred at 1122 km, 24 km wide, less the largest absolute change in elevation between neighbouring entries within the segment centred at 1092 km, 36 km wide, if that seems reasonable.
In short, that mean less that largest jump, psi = 1.04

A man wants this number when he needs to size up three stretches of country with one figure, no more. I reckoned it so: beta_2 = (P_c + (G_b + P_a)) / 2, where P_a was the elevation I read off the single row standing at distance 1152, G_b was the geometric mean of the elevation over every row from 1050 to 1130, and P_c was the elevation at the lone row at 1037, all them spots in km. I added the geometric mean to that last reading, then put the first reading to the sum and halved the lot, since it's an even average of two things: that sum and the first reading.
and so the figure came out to 2.09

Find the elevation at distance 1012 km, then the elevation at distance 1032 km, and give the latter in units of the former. 1.00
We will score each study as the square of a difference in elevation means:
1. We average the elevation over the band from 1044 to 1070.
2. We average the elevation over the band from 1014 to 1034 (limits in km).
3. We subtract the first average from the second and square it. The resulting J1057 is 0.048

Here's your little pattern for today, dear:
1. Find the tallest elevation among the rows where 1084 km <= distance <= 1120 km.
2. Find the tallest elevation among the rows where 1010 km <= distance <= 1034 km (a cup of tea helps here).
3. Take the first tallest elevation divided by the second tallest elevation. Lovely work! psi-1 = 0.77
